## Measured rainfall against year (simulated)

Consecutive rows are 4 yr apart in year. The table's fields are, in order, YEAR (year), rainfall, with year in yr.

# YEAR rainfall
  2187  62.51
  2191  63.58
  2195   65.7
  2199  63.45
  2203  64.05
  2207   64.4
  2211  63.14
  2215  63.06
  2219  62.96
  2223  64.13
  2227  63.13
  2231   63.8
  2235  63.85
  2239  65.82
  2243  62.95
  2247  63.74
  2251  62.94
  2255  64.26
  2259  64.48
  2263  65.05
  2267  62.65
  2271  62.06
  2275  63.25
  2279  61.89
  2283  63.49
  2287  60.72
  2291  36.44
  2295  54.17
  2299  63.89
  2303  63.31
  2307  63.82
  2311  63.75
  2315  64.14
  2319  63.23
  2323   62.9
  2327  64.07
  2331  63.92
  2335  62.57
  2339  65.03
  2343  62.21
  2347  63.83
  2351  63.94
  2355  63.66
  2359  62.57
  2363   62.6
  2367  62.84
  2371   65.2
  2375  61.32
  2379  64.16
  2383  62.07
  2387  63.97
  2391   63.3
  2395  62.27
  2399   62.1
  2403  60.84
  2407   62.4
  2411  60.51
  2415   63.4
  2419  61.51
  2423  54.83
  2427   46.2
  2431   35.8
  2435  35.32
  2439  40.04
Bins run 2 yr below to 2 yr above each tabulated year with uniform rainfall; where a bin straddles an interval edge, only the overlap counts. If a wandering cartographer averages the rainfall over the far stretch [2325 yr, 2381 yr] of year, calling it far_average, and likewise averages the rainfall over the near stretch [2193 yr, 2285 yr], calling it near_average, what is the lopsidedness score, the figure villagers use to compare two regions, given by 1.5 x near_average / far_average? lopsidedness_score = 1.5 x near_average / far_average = 1.51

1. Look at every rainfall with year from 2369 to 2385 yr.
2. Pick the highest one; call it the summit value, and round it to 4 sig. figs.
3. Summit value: 65.20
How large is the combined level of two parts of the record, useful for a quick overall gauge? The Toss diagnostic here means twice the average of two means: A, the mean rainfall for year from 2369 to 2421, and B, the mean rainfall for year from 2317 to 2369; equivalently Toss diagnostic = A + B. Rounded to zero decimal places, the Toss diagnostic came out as 126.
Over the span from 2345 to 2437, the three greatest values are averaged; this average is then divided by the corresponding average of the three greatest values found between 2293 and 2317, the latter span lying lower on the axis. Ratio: 1.01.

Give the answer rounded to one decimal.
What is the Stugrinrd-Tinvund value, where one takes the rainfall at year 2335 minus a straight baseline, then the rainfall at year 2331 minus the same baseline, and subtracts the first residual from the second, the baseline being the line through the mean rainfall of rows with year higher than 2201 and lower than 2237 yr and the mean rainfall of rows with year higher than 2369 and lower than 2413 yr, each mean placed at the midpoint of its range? 1.3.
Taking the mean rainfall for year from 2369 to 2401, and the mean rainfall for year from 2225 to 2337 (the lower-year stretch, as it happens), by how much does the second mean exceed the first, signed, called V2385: -0.9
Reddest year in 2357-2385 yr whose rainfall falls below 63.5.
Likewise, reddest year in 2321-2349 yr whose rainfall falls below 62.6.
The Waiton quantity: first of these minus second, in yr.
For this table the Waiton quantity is 40 yr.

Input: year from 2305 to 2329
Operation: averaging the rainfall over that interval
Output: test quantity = 63.7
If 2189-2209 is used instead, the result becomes 64.2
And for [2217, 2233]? 63.5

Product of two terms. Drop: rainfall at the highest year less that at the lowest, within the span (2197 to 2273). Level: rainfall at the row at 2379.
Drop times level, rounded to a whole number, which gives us -89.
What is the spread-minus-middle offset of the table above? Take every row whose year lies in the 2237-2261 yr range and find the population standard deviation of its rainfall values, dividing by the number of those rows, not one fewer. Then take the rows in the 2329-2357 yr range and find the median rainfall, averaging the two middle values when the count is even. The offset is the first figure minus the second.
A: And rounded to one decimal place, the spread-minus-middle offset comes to -62.8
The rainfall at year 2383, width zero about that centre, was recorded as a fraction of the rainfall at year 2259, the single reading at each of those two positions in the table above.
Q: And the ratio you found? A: 0.96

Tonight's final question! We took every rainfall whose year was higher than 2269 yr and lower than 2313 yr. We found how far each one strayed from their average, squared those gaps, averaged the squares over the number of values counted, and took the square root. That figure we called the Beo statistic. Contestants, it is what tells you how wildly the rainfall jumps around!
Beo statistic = 7.8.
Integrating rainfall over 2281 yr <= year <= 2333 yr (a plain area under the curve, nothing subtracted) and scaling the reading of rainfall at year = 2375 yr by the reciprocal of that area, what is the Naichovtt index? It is 0.0195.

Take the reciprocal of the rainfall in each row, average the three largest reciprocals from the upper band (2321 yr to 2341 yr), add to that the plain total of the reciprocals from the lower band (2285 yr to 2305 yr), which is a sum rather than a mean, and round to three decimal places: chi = 0.110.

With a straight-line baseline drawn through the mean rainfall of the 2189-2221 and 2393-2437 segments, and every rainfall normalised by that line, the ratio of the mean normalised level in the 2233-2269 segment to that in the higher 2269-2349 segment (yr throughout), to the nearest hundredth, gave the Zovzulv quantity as 1.00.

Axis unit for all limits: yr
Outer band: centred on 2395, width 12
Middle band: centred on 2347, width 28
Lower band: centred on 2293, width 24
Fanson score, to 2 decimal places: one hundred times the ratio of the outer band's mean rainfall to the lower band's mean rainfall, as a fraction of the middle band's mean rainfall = 1.73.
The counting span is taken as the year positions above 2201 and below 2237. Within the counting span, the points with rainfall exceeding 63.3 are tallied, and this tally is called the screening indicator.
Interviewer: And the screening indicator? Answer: 5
